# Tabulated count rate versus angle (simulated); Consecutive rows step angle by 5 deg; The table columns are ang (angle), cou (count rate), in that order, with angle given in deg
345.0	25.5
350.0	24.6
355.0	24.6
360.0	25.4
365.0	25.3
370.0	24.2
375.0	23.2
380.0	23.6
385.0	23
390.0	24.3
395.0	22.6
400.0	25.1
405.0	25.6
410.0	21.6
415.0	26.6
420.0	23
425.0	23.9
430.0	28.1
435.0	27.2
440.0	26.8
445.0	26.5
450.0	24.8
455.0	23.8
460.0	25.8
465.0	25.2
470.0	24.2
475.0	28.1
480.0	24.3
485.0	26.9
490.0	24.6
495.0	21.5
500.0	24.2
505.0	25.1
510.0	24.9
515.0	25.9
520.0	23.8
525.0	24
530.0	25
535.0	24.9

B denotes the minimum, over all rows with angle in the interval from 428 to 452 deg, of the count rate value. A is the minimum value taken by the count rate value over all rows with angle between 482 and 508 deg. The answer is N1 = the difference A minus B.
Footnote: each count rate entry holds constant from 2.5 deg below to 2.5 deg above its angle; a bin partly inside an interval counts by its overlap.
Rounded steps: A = 21.5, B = 24.8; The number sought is -3.3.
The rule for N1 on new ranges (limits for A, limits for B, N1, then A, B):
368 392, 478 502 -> 1.5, 23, 21.5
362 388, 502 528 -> -0.8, 23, 23.8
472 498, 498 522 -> -2.3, 21.5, 23.8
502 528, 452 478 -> 0.0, 23.8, 23.8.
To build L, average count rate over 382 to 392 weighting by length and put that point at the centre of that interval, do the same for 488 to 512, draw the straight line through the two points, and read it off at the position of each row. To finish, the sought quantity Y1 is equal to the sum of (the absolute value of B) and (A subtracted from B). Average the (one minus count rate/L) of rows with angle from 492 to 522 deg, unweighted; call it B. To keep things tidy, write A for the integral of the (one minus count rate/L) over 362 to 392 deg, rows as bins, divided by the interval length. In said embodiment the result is 0.02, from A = -0.02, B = -0.007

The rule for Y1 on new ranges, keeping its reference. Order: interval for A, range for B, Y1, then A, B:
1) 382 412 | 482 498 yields 0.00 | 0.00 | -0.014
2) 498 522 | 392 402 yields 0.03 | -0.03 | -0.008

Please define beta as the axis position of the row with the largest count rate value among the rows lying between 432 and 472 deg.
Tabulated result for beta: 435.0 deg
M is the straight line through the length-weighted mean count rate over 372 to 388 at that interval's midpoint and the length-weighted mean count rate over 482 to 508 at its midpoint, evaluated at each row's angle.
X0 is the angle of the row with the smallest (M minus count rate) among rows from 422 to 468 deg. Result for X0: 430.0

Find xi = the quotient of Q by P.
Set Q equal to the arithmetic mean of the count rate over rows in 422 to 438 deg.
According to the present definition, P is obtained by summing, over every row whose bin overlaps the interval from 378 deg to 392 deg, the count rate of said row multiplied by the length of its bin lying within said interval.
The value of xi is 0.080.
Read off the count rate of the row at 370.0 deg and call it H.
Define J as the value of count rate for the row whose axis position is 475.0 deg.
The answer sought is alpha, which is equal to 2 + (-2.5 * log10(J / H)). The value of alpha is 1.84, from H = 24.2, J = 28.1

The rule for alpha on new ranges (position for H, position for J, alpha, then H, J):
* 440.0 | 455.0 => 2.13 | 26.8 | 23.8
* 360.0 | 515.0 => 1.98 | 25.4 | 25.9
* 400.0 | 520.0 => 2.06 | 25.1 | 23.8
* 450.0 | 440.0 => 1.92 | 24.8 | 26.8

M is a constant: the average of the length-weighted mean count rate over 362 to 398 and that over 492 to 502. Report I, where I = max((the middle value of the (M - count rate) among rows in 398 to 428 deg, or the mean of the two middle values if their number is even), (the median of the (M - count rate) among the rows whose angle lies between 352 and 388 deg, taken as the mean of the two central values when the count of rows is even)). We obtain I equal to -0.87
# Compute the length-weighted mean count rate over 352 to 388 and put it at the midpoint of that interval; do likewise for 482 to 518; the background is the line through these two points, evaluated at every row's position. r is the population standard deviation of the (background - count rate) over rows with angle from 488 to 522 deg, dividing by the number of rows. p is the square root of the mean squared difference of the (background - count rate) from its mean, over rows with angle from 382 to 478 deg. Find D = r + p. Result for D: 3.0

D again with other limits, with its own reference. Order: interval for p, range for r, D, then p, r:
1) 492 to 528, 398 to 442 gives 3.3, 1.3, 1.99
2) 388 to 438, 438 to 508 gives 3.6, 2.0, 1.61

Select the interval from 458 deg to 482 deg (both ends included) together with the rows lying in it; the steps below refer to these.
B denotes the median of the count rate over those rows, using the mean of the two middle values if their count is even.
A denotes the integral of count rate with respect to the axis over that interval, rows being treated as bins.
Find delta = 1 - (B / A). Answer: 0.959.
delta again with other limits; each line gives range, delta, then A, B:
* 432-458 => 0.961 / 672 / 26.50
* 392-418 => 0.960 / 631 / 25.10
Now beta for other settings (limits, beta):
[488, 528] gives 515.0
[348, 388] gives 360.0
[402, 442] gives 430.0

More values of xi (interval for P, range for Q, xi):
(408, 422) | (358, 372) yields 0.075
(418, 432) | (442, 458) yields 0.072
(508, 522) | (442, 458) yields 0.072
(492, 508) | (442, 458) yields 0.066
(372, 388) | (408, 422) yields 0.064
